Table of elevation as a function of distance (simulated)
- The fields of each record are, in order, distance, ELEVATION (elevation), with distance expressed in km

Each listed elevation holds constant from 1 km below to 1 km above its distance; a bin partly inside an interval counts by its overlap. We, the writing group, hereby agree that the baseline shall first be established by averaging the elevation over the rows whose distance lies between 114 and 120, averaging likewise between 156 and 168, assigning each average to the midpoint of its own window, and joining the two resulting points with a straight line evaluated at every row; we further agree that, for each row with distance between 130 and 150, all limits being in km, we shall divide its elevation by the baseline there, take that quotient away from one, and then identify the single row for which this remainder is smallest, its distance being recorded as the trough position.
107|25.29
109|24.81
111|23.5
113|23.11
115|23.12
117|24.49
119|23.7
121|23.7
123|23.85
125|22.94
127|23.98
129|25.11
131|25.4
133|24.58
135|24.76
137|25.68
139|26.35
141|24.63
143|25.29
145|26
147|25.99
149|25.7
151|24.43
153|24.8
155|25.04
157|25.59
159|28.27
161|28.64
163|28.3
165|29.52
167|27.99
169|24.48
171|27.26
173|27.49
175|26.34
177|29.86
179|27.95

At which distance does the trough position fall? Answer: 139 km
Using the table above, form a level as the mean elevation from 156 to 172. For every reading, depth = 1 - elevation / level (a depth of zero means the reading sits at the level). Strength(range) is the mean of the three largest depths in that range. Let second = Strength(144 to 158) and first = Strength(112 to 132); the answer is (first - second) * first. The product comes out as 0.010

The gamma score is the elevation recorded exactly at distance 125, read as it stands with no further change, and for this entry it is 22.94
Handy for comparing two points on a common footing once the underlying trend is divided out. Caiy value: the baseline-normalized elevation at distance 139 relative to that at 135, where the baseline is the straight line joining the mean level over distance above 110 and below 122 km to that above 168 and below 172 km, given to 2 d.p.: 1.06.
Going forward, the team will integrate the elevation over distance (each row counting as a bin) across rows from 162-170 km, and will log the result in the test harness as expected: 221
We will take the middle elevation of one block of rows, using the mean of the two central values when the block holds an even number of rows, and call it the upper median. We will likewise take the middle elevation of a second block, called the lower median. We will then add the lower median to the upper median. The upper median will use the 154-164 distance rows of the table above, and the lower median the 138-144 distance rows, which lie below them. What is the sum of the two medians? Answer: 53.6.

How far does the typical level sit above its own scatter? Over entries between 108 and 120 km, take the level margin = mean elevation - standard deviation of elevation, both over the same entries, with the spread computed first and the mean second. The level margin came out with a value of 23.1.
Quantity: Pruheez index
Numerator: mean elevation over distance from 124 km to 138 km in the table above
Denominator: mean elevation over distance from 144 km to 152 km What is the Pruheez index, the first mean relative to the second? 0.965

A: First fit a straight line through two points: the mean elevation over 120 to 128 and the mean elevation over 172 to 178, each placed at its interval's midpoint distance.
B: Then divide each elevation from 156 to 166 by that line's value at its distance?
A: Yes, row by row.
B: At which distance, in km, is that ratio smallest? 157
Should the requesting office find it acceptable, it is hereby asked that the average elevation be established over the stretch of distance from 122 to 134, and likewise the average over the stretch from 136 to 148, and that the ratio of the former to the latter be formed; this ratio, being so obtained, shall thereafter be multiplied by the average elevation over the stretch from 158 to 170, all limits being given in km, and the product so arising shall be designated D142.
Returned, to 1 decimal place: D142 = 26.4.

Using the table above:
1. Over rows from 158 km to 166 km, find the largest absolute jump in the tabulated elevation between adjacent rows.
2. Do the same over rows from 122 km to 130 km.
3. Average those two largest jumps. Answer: 1.2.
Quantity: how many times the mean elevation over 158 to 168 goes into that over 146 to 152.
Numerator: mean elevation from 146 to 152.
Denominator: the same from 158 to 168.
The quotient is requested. 0.89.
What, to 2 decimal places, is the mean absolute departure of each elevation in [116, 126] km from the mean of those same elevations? 0.35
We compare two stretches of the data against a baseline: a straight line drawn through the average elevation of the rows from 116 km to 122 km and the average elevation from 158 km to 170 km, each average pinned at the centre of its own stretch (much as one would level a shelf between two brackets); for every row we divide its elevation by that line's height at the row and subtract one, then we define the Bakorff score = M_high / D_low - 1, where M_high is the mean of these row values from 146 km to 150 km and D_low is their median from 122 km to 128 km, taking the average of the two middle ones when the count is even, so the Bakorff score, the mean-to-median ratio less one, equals -0.13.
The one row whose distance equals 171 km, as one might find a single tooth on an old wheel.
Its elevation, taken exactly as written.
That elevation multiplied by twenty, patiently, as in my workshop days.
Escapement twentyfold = 545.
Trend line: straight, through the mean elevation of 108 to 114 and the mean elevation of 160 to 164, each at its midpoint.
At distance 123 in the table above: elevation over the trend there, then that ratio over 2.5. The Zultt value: 0.383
